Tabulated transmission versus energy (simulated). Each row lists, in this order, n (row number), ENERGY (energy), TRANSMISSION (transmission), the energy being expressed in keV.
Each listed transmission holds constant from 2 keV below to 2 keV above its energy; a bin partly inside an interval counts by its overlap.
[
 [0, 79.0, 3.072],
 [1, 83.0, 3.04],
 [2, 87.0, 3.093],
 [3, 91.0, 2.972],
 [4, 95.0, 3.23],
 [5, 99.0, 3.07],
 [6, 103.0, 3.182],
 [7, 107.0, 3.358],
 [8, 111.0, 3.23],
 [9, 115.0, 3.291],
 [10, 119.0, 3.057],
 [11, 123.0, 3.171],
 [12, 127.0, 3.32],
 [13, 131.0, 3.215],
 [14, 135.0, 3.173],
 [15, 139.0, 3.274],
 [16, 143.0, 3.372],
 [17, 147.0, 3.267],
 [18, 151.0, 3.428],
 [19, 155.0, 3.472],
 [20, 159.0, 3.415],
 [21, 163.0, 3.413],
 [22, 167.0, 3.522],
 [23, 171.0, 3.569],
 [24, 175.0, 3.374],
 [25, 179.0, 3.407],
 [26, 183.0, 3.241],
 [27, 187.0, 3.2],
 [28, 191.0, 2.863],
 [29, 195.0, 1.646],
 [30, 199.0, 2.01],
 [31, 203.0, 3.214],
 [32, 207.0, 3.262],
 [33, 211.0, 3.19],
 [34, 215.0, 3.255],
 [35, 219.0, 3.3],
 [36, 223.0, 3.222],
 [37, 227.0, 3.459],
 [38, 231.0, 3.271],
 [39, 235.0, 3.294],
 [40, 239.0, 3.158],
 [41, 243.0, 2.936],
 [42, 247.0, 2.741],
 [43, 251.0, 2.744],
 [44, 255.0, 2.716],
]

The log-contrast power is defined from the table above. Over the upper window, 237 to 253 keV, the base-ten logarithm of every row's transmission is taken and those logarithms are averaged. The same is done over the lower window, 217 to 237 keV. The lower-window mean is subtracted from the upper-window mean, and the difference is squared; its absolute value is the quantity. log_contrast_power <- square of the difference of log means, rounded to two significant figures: 0.0034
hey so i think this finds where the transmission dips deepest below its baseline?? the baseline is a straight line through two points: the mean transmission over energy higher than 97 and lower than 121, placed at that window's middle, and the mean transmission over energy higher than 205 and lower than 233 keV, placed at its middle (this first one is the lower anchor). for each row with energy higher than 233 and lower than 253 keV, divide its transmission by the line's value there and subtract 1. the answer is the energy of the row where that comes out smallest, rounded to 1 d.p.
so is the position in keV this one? 247.0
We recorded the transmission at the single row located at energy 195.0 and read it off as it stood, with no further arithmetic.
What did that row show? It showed 1.646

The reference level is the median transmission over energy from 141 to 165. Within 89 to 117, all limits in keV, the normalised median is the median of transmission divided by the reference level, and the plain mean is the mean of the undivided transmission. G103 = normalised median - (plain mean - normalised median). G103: -1.30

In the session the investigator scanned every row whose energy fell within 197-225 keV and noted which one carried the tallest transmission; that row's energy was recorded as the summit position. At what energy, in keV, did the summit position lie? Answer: 219.0 keV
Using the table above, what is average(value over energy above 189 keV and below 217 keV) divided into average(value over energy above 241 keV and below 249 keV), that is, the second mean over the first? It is 1.02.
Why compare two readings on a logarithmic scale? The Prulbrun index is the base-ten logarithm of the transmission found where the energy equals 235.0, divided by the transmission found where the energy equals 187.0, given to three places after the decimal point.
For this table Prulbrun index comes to 0.013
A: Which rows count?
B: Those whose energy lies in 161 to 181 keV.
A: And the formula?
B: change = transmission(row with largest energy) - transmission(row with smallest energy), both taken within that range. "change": -0.01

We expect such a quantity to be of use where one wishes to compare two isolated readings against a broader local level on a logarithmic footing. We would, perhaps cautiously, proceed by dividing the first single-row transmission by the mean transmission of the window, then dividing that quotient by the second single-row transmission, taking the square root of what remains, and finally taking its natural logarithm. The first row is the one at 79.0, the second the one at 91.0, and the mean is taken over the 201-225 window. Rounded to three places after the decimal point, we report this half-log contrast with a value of -0.571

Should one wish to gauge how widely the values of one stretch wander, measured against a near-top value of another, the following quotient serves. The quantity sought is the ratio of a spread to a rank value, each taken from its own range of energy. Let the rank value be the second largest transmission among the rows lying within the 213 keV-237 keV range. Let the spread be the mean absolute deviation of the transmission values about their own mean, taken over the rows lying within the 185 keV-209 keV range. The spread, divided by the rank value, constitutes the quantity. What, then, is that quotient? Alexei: 0.176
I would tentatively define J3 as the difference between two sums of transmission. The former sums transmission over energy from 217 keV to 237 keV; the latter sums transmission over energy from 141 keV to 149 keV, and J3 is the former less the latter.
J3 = 10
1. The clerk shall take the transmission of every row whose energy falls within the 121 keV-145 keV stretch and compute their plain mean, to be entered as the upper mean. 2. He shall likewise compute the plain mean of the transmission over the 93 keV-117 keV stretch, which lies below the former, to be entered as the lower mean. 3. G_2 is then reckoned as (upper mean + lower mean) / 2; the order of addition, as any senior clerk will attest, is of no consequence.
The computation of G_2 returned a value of 3.24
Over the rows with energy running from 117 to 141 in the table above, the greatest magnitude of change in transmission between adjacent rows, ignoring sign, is 0.15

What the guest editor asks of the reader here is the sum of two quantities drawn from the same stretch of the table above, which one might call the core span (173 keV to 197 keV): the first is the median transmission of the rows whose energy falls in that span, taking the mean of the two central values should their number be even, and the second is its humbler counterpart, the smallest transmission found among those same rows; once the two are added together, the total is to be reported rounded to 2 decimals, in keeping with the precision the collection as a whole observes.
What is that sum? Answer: 4.87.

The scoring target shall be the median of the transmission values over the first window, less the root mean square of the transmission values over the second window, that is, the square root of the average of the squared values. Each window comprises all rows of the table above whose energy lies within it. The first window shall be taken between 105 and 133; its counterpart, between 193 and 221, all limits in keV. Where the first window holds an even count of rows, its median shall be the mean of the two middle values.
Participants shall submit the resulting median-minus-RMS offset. 0.3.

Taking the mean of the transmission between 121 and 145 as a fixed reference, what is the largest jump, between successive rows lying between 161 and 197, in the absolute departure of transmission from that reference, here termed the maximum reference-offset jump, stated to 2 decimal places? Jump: 1.22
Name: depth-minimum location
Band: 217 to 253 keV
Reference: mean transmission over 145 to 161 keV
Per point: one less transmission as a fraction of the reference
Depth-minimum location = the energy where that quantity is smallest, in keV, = 227.0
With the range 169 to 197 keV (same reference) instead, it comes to 171.0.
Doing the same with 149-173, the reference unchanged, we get 171.0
